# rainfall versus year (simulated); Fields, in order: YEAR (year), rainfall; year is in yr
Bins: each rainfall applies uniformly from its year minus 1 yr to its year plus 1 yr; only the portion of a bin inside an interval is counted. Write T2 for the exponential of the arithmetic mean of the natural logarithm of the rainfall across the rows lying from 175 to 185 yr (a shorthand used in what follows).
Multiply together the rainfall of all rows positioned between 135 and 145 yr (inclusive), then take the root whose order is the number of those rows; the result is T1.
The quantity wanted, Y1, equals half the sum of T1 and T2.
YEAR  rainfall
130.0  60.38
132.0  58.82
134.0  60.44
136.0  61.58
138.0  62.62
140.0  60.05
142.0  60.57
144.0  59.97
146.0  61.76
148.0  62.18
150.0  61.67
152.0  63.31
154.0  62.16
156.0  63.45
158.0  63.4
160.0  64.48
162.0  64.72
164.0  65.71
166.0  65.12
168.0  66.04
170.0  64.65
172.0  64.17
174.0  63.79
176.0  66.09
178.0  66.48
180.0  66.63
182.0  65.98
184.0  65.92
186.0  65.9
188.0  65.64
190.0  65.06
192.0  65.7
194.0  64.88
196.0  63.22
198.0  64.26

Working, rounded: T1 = 60.9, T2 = 66.2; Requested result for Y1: 63.6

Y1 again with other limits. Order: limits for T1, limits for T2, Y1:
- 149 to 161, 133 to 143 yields 62.1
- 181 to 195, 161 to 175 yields 65.2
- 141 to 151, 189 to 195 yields 63.2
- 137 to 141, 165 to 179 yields 63.3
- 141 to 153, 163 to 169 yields 63.6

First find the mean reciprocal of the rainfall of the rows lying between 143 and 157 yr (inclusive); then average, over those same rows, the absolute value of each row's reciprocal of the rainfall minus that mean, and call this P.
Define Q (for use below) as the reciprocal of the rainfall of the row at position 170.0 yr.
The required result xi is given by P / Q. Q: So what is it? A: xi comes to 0.0136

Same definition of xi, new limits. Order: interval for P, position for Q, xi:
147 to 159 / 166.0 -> 0.0115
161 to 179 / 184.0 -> 0.0122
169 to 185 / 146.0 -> 0.0137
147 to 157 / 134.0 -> 0.0102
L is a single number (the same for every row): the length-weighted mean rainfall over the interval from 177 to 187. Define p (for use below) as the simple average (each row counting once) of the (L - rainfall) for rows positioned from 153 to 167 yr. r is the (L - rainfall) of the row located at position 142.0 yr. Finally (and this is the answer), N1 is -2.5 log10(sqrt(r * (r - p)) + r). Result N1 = -2.5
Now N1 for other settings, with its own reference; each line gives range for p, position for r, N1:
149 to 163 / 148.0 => -2.0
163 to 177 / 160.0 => -1.1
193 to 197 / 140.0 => -2.6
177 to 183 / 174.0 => -1.7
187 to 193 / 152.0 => -1.8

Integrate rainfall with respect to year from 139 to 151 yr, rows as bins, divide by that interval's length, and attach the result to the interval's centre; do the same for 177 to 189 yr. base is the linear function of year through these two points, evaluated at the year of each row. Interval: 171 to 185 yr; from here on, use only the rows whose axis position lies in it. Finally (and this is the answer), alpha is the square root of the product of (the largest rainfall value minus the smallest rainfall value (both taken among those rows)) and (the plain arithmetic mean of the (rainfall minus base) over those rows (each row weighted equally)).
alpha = 0.66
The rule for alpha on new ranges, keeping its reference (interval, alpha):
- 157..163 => 1.24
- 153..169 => 2.18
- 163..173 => 1.40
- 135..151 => 1.19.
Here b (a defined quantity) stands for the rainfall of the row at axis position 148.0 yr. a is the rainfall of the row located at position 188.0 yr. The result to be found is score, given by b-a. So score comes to -3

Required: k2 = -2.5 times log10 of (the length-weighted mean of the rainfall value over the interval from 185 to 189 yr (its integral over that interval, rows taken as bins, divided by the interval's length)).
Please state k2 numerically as -4.545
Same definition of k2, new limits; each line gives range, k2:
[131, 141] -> -4.458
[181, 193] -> -4.544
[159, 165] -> -4.532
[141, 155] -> -4.475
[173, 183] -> -4.545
